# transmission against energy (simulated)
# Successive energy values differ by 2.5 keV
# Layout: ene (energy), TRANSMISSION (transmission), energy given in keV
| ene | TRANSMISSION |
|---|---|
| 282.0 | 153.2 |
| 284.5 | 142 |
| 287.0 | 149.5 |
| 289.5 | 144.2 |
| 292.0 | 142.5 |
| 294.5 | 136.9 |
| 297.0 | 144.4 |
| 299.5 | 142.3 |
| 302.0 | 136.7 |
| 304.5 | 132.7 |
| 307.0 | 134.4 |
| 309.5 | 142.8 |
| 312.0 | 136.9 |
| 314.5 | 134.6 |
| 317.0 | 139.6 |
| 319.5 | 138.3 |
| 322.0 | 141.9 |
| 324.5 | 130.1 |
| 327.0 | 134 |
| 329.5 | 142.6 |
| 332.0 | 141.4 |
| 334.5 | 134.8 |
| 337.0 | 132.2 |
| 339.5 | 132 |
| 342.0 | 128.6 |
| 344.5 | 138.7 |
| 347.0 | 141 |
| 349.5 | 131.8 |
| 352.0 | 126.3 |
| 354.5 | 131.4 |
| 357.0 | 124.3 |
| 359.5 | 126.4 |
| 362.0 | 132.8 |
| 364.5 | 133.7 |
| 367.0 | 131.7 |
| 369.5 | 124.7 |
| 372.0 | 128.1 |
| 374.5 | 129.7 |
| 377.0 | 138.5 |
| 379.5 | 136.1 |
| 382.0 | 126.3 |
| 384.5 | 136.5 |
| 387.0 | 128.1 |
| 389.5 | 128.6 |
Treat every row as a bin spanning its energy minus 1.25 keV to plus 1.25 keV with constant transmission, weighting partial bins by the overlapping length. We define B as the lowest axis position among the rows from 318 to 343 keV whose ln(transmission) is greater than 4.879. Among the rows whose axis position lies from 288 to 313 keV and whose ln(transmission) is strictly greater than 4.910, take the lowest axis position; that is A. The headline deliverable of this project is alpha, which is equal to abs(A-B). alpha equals 30.0 keV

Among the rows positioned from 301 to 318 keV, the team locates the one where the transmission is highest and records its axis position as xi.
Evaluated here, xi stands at 309.5 keV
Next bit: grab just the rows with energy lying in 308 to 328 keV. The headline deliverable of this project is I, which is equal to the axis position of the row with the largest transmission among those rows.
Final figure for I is 309.5 keV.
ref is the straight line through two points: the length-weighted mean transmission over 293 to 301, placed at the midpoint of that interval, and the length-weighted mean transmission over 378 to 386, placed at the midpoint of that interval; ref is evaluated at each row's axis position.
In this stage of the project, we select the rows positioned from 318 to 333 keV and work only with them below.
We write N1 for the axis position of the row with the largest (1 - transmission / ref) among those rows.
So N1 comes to 324.5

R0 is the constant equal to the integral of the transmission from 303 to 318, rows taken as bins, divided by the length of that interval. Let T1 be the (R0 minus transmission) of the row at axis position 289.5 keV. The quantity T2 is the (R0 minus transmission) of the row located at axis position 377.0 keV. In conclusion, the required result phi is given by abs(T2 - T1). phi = 5.7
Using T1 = -7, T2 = -2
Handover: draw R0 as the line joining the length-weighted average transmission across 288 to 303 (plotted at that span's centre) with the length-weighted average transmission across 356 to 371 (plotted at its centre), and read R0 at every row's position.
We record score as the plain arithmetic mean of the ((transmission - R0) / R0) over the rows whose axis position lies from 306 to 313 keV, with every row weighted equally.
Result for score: -0.006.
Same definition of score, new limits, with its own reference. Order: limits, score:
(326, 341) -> 0.012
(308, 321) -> 0.004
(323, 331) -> 0.000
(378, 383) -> 0.042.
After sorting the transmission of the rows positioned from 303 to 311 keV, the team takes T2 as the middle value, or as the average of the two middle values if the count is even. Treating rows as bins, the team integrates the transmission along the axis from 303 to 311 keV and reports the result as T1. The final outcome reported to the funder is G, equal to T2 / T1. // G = 0.123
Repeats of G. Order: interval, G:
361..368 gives 0.143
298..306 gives 0.124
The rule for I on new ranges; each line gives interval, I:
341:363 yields 347.0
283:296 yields 287.0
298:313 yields 309.5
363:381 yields 377.0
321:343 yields 329.5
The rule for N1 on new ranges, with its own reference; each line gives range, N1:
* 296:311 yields 304.5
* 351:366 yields 357.0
